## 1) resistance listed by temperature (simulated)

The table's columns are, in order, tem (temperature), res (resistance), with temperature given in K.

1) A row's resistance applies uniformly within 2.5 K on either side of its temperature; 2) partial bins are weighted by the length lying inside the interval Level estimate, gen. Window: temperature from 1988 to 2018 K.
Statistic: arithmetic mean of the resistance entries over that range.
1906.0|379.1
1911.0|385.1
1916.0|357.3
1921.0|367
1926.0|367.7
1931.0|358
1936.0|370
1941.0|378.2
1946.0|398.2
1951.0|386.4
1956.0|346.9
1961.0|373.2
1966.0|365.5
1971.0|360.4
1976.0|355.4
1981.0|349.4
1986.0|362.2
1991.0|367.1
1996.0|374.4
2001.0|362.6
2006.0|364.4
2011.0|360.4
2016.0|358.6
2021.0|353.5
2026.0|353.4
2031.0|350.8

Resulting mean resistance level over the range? 365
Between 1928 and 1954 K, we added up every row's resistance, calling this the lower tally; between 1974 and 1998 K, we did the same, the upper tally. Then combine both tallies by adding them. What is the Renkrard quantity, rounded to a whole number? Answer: 3699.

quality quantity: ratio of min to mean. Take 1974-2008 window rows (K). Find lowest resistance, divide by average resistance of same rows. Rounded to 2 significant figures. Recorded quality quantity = 0.96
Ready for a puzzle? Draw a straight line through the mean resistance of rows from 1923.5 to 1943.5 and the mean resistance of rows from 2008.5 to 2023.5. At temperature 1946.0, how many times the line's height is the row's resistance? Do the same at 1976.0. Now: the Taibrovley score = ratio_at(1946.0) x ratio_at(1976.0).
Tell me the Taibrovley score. 1.06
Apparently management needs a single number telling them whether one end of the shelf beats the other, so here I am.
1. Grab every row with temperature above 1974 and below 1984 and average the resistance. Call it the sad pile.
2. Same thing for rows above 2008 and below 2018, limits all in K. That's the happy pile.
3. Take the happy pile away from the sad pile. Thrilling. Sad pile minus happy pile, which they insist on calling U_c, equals -7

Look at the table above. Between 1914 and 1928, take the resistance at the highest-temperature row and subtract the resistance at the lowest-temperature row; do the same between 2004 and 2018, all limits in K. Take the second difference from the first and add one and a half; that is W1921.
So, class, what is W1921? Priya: 18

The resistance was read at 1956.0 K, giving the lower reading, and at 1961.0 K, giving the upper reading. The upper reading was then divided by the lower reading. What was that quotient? 1.08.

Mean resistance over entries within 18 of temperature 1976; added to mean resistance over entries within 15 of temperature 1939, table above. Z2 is 738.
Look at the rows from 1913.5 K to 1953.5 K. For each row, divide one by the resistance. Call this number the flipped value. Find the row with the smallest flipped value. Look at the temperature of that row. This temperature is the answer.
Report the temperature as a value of 1946.0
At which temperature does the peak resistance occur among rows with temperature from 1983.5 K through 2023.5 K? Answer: 1996.0 K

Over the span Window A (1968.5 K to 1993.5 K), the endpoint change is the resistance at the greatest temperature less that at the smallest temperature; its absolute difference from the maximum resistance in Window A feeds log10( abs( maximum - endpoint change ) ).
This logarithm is 2.56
